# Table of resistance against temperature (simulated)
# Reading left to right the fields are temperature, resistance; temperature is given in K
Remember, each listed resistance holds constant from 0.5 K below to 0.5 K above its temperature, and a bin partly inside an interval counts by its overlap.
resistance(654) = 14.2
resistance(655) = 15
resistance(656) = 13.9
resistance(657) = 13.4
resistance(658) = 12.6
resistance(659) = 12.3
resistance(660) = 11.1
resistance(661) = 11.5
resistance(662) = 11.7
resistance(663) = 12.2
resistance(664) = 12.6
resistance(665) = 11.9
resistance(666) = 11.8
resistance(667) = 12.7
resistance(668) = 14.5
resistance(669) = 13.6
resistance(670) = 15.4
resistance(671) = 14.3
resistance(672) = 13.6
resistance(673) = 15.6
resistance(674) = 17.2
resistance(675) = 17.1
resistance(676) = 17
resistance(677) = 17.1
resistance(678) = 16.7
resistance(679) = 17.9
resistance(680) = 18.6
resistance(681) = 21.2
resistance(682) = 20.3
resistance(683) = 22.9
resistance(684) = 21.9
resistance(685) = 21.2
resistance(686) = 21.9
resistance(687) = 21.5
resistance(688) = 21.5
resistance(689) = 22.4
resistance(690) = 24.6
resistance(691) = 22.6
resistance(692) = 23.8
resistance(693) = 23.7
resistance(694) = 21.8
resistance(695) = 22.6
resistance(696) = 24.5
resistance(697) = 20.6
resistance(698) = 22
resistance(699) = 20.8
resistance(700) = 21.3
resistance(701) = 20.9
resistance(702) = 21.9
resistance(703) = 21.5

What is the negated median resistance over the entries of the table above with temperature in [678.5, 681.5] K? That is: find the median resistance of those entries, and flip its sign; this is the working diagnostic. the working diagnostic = -19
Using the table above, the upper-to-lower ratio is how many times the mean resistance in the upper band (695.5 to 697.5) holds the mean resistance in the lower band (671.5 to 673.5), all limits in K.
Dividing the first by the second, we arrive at 1.54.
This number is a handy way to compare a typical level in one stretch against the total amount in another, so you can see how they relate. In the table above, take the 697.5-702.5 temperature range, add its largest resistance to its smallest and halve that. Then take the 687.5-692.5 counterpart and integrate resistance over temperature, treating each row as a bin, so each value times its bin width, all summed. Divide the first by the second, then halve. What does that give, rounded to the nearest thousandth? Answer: 0.093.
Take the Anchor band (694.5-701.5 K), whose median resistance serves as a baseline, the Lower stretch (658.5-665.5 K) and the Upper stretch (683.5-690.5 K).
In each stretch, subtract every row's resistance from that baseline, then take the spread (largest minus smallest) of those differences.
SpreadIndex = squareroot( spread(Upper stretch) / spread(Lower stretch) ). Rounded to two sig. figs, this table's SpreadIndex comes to 1.5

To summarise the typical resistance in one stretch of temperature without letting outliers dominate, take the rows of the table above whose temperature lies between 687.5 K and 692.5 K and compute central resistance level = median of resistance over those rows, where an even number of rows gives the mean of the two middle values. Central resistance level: 23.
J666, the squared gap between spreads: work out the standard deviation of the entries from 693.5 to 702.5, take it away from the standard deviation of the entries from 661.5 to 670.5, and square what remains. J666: 0.01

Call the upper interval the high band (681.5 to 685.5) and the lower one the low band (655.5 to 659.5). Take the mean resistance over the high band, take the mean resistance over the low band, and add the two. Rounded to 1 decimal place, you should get 34.6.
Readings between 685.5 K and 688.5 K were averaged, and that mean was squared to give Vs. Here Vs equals 468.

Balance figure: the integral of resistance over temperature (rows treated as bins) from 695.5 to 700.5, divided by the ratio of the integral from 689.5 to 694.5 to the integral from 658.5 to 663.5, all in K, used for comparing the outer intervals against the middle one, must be 55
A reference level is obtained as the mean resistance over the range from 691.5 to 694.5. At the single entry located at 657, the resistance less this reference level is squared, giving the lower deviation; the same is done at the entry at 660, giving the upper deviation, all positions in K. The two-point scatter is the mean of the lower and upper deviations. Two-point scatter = 119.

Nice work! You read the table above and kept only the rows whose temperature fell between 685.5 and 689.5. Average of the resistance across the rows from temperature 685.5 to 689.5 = 21.8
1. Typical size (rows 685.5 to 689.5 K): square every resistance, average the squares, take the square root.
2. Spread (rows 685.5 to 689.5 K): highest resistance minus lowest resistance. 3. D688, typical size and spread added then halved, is 11.4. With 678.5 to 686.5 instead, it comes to 12.9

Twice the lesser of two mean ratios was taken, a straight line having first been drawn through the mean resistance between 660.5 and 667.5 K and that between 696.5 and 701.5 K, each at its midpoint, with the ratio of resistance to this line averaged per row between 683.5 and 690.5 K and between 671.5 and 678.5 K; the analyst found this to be 2.19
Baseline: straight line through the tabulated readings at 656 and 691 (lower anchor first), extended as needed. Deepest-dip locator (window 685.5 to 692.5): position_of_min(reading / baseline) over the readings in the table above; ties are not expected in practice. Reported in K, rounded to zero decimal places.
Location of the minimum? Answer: 688 K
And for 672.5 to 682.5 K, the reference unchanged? 673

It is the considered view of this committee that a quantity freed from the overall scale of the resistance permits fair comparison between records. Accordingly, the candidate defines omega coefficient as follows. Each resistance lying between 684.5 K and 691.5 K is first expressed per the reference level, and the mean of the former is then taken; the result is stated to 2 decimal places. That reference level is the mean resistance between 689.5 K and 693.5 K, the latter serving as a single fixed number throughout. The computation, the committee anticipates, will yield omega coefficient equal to 0.94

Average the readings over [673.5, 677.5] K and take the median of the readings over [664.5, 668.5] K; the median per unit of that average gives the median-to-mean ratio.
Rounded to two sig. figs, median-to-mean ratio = 0.72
